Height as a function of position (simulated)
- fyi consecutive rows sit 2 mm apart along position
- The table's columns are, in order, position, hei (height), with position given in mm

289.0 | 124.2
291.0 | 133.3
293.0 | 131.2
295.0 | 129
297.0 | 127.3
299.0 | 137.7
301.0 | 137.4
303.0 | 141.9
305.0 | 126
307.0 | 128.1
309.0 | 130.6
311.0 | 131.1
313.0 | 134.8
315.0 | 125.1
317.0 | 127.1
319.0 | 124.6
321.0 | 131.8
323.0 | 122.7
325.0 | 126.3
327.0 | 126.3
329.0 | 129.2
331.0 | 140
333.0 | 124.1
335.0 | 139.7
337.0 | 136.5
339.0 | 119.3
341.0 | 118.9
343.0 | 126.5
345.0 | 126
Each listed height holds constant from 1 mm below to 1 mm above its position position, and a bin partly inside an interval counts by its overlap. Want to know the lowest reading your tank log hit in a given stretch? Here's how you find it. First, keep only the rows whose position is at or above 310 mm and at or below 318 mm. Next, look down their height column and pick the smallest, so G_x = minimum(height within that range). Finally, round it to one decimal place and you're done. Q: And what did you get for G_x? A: 125.1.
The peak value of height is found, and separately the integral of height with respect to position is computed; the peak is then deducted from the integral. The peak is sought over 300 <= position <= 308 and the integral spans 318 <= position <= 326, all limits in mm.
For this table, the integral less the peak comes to 869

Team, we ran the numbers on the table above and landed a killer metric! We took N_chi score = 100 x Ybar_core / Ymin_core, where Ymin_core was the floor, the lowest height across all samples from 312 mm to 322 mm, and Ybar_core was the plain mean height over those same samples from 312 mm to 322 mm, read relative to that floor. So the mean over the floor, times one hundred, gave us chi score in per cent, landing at 103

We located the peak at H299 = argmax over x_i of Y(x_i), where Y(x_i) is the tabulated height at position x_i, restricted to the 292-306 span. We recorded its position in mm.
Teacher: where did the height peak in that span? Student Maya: 303.0 mm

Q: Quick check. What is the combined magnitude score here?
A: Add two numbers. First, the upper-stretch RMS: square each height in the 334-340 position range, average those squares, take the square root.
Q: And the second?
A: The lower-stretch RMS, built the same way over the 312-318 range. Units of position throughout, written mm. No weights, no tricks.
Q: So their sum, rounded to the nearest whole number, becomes 261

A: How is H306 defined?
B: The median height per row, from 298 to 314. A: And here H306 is 133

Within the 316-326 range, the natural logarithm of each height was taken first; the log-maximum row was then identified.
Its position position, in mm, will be 321.0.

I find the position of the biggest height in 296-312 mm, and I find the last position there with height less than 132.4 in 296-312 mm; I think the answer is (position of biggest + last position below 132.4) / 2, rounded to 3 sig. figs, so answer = 307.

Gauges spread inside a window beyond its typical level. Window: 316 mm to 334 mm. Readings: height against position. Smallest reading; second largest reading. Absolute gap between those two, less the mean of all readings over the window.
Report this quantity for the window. -119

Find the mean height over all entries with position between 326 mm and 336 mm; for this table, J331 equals 132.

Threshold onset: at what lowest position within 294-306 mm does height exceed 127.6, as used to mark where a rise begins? 295.0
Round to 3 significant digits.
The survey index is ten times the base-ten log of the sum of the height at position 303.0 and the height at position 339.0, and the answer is 24.2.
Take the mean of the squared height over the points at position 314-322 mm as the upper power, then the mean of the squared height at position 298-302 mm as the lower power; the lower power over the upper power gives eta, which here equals 1.17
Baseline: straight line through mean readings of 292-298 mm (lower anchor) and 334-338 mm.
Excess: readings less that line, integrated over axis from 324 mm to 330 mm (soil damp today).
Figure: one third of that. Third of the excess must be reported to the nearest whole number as -18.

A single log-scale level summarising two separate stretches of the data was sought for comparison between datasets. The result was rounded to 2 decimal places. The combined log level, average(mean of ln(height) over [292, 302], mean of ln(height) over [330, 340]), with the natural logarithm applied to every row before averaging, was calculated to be 4.88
